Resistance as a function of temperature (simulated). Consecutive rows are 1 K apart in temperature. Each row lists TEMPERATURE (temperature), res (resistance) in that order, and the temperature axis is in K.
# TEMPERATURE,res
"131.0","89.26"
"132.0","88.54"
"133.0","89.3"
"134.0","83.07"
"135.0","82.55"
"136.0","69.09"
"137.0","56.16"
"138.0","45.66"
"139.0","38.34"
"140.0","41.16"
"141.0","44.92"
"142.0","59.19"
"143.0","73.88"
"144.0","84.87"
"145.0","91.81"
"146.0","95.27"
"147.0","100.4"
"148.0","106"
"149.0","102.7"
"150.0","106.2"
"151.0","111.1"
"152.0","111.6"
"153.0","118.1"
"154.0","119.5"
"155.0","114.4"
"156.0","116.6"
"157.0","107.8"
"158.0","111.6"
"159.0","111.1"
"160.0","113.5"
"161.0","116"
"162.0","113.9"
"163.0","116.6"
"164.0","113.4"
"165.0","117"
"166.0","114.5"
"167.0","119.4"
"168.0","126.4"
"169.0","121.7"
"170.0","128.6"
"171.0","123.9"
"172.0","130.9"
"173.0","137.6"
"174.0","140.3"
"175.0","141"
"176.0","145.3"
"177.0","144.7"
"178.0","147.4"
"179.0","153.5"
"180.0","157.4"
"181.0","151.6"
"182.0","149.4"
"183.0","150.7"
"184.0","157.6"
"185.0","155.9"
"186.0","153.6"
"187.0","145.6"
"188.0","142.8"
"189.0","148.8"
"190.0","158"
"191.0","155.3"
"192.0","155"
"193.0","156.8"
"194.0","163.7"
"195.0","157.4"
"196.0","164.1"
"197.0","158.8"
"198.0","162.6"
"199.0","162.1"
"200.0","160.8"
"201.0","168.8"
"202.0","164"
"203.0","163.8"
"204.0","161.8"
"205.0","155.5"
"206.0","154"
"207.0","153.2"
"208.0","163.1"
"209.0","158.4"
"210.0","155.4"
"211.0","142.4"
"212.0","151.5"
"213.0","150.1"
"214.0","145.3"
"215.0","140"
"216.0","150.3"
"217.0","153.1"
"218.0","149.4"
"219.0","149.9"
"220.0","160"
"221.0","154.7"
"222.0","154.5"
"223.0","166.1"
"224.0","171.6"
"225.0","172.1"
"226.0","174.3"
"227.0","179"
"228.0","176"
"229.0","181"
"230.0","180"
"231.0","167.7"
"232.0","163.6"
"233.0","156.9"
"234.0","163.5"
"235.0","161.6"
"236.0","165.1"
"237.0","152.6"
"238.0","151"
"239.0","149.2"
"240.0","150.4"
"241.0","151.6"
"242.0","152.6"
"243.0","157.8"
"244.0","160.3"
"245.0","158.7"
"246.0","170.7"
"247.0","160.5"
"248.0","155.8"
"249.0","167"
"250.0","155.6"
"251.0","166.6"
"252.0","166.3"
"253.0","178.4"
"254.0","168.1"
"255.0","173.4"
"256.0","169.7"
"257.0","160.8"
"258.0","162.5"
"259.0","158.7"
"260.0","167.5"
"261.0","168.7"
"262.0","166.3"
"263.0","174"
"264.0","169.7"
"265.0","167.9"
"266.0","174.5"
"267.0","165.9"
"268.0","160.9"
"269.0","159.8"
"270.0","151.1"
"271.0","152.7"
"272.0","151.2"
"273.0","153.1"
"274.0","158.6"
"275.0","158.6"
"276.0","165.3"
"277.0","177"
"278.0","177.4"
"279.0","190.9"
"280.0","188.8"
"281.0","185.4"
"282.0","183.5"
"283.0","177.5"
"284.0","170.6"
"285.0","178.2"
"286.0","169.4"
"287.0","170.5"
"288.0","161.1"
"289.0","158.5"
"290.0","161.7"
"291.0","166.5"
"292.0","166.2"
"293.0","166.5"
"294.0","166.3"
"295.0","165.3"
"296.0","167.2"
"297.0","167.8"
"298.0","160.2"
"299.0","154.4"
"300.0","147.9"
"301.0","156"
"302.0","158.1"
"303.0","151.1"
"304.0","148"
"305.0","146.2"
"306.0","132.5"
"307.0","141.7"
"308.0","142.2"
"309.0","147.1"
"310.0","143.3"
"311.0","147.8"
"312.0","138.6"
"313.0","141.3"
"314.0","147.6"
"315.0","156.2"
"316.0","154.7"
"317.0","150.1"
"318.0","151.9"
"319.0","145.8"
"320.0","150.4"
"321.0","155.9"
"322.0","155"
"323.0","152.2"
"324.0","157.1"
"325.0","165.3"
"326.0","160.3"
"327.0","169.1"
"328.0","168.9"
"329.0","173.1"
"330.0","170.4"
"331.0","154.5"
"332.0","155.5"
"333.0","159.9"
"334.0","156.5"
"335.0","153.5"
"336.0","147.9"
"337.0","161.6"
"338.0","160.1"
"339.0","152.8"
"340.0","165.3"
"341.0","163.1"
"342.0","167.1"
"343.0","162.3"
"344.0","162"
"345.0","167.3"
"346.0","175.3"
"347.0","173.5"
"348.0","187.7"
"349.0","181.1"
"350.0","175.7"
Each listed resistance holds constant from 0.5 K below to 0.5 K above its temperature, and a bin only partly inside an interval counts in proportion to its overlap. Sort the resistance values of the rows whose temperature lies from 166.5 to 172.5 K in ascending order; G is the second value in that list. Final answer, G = 121.7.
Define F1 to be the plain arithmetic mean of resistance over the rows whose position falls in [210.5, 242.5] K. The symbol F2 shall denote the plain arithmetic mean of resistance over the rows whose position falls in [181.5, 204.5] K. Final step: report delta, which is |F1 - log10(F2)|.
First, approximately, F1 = 159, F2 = 157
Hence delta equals 157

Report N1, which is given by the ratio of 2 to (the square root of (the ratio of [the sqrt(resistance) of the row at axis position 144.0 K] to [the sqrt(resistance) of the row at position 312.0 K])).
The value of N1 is 2.26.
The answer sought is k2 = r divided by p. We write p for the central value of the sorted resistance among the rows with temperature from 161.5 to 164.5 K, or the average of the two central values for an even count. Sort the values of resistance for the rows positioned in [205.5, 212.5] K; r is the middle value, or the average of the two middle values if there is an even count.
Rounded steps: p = 114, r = 154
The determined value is 1.35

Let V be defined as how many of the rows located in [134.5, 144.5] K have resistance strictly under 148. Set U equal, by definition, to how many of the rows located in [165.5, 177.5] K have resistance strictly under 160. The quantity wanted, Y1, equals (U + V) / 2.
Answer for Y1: 11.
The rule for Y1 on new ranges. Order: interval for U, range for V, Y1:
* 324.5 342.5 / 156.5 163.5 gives 7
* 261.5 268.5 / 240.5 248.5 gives 0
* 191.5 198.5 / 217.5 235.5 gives 2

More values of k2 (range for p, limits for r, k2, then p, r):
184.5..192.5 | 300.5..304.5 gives 1.00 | 154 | 154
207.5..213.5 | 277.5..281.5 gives 1.22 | 153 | 187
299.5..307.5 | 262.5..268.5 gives 1.14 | 148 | 169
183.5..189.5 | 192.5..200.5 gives 1.07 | 151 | 161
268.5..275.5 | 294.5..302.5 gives 1.04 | 153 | 159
